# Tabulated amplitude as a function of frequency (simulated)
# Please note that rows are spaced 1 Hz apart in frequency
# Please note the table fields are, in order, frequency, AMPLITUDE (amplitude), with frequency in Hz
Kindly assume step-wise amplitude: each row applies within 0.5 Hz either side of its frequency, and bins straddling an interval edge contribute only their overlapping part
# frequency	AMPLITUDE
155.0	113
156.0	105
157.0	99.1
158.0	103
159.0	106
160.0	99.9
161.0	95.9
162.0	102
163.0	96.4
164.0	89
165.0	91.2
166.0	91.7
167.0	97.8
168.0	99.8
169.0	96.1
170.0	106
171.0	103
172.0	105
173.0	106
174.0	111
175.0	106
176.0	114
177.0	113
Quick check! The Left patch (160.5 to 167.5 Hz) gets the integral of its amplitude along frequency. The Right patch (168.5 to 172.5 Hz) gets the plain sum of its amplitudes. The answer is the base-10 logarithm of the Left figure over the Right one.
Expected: 0.2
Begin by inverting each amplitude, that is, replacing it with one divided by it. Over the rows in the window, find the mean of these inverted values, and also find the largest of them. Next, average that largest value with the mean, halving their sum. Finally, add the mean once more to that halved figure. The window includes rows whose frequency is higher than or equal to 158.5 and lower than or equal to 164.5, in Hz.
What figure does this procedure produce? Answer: 0.0209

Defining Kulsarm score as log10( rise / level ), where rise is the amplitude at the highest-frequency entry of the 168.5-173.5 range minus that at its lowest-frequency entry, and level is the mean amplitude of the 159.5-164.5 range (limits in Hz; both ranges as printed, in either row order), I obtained -0.99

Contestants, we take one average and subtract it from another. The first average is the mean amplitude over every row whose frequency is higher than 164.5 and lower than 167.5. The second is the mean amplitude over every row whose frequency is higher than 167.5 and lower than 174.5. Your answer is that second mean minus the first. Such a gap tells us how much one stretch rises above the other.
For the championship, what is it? 10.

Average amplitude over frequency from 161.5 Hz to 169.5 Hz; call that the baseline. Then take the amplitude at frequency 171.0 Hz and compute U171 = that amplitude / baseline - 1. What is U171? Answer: 0.08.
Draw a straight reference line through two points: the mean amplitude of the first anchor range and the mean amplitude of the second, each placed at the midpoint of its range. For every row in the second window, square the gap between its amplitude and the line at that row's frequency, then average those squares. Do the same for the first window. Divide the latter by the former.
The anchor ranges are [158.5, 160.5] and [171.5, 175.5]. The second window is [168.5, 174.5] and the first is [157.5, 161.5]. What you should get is 1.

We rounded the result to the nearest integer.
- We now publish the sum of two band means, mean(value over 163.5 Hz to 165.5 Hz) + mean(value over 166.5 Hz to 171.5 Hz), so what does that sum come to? 191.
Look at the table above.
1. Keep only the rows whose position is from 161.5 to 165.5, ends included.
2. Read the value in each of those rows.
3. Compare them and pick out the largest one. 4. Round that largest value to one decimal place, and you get 102.0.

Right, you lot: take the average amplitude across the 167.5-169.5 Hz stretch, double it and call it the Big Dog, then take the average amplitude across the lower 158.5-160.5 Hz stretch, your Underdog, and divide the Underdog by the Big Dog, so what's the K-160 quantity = 0.53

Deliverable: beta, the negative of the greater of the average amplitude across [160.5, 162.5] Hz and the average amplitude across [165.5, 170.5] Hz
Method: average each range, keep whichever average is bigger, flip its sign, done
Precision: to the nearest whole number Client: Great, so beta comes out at -99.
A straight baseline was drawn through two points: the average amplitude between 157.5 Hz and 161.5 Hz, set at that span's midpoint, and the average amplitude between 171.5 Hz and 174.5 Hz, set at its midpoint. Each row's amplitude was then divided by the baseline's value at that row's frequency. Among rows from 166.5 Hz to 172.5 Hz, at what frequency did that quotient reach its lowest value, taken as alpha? 169.0 Hz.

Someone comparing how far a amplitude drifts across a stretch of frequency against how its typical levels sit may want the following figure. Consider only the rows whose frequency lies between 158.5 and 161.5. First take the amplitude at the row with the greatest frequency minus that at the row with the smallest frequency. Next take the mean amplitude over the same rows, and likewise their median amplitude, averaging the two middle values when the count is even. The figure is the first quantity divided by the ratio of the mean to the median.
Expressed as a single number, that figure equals -10.0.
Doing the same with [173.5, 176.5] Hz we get 3.0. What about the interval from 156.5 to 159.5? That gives 6.9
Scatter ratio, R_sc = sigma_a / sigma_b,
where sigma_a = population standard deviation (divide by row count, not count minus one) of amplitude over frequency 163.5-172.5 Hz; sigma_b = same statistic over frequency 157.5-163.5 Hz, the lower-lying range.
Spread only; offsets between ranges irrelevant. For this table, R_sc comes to 1.64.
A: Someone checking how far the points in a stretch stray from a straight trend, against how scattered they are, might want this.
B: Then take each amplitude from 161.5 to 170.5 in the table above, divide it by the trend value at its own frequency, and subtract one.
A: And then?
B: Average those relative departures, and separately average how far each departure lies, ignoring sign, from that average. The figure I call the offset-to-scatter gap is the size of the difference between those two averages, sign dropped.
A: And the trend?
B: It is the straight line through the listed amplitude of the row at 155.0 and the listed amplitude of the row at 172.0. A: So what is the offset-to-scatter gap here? 0.15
